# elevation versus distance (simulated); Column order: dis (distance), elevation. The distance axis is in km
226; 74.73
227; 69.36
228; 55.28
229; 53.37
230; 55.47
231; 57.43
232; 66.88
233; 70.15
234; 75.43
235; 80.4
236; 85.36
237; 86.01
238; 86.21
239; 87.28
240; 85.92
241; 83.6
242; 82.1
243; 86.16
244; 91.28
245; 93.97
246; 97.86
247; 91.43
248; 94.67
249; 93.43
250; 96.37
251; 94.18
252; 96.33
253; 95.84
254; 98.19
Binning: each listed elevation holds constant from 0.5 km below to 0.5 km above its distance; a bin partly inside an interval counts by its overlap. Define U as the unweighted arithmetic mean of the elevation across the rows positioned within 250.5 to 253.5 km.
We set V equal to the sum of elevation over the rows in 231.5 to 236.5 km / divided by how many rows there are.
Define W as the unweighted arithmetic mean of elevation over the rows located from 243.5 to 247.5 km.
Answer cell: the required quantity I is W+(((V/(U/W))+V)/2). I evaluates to 169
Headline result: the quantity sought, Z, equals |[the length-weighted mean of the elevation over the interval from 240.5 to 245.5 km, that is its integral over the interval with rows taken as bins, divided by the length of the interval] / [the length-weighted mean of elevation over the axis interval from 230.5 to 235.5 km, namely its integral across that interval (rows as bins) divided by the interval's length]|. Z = 1.25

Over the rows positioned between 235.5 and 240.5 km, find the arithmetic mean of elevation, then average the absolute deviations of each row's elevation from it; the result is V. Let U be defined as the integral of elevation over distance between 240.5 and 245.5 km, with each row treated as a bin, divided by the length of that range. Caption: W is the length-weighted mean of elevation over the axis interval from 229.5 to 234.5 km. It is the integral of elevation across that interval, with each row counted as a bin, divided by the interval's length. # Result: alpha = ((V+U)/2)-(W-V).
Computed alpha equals -21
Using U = 87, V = 0.5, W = 65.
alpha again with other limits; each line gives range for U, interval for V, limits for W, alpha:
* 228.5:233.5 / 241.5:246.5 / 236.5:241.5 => -48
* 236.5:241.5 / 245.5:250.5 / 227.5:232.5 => -12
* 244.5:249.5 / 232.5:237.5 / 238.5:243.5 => -30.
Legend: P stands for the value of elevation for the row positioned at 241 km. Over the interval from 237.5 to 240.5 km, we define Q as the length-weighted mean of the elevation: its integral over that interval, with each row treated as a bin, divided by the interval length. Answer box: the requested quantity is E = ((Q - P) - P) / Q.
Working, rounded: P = 83.6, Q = 86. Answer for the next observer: -0.9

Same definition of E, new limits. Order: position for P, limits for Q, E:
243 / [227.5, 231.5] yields -2.1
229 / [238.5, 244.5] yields -0.2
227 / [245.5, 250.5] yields -0.5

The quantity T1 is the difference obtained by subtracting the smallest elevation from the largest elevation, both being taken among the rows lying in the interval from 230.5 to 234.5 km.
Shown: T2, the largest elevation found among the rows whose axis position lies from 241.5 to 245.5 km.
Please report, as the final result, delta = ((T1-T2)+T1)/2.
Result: -29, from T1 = 18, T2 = 93.97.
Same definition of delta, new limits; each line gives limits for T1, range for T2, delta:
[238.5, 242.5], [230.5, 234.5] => -33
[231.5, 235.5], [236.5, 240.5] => -30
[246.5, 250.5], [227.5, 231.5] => -24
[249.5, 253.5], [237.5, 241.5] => -41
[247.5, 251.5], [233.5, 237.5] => -40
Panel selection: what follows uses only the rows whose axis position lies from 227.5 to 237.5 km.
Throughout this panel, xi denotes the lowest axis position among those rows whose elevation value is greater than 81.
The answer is 236 km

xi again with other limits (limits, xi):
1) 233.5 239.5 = 236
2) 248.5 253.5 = 249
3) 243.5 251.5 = 244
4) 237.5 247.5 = 238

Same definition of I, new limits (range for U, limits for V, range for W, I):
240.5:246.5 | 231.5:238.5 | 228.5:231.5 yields 119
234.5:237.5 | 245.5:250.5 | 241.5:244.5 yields 183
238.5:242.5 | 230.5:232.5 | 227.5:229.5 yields 105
